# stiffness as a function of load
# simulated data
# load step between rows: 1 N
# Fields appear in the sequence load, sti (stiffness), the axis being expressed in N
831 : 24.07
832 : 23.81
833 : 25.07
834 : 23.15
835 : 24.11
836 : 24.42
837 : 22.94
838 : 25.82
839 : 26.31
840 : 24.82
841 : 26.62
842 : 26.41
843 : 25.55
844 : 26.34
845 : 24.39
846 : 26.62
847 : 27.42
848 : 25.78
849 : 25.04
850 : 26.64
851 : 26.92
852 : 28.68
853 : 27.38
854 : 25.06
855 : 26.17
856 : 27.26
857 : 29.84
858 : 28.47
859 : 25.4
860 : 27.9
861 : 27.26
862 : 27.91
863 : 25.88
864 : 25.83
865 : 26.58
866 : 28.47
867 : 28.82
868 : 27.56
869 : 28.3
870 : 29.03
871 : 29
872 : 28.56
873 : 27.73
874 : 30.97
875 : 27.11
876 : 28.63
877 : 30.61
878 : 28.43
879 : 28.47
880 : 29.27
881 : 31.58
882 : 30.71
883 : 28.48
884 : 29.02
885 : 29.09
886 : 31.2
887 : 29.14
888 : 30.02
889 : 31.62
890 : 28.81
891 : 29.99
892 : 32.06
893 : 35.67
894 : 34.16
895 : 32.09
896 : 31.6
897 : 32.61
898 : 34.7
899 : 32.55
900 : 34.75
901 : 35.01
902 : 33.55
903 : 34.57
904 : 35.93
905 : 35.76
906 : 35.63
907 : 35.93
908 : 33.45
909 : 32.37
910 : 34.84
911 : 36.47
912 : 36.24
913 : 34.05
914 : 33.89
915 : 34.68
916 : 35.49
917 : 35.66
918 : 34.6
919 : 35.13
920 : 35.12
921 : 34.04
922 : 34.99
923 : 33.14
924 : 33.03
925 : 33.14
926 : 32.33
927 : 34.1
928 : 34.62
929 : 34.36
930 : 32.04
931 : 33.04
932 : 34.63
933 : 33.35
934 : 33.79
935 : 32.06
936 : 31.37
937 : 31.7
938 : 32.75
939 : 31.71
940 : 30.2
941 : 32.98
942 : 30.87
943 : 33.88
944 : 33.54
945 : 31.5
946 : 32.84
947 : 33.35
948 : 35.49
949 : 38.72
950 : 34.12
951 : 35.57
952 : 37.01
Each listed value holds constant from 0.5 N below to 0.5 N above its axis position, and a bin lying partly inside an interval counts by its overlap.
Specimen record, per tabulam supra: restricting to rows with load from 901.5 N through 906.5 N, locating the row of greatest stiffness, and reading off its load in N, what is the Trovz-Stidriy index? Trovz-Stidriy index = 904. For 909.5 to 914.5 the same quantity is 911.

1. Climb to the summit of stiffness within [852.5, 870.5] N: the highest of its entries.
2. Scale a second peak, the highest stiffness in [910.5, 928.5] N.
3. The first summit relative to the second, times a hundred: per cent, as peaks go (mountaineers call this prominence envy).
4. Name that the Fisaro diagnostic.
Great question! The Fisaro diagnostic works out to 82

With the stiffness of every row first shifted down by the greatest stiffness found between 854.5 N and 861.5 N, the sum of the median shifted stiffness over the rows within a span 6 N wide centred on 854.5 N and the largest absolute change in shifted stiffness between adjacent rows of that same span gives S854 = 0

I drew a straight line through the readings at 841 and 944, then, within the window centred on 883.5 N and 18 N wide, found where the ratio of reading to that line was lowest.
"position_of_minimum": 875 N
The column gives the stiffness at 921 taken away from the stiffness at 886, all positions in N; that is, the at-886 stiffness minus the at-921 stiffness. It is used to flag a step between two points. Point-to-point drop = -3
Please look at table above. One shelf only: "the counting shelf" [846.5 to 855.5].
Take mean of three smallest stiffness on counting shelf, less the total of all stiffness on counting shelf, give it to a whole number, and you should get -214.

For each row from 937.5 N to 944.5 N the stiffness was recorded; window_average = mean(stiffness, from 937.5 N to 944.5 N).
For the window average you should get 32.3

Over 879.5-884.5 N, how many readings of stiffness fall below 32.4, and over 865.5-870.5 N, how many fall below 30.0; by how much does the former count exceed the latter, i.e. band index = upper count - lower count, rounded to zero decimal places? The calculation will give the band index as 0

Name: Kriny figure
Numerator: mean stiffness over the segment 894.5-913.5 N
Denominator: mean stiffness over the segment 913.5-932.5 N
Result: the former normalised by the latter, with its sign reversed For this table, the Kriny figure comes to -1.01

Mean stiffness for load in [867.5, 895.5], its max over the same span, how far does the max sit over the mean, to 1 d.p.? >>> 5.8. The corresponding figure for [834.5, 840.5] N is 1.6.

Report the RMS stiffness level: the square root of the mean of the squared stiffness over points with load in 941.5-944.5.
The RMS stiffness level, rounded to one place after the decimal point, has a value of 32.8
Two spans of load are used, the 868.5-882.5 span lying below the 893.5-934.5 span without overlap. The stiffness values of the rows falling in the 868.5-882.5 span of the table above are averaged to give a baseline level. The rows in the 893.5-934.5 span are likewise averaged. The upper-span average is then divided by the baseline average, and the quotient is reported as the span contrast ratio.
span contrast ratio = 1.17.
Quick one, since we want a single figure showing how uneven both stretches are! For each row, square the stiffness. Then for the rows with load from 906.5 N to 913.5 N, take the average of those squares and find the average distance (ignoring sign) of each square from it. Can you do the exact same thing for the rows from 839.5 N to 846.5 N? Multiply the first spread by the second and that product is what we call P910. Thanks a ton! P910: 3461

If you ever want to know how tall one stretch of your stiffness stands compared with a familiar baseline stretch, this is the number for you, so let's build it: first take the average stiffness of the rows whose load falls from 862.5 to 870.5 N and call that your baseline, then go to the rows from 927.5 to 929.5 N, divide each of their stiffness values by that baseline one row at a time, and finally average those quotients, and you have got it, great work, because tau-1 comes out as 1.25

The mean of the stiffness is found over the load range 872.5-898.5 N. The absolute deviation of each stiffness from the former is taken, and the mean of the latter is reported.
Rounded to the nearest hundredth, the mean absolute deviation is 1.75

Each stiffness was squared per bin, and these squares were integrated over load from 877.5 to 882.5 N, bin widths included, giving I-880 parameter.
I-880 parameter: 4416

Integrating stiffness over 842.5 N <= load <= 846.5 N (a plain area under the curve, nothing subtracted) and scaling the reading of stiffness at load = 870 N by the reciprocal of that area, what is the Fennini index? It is 0.282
